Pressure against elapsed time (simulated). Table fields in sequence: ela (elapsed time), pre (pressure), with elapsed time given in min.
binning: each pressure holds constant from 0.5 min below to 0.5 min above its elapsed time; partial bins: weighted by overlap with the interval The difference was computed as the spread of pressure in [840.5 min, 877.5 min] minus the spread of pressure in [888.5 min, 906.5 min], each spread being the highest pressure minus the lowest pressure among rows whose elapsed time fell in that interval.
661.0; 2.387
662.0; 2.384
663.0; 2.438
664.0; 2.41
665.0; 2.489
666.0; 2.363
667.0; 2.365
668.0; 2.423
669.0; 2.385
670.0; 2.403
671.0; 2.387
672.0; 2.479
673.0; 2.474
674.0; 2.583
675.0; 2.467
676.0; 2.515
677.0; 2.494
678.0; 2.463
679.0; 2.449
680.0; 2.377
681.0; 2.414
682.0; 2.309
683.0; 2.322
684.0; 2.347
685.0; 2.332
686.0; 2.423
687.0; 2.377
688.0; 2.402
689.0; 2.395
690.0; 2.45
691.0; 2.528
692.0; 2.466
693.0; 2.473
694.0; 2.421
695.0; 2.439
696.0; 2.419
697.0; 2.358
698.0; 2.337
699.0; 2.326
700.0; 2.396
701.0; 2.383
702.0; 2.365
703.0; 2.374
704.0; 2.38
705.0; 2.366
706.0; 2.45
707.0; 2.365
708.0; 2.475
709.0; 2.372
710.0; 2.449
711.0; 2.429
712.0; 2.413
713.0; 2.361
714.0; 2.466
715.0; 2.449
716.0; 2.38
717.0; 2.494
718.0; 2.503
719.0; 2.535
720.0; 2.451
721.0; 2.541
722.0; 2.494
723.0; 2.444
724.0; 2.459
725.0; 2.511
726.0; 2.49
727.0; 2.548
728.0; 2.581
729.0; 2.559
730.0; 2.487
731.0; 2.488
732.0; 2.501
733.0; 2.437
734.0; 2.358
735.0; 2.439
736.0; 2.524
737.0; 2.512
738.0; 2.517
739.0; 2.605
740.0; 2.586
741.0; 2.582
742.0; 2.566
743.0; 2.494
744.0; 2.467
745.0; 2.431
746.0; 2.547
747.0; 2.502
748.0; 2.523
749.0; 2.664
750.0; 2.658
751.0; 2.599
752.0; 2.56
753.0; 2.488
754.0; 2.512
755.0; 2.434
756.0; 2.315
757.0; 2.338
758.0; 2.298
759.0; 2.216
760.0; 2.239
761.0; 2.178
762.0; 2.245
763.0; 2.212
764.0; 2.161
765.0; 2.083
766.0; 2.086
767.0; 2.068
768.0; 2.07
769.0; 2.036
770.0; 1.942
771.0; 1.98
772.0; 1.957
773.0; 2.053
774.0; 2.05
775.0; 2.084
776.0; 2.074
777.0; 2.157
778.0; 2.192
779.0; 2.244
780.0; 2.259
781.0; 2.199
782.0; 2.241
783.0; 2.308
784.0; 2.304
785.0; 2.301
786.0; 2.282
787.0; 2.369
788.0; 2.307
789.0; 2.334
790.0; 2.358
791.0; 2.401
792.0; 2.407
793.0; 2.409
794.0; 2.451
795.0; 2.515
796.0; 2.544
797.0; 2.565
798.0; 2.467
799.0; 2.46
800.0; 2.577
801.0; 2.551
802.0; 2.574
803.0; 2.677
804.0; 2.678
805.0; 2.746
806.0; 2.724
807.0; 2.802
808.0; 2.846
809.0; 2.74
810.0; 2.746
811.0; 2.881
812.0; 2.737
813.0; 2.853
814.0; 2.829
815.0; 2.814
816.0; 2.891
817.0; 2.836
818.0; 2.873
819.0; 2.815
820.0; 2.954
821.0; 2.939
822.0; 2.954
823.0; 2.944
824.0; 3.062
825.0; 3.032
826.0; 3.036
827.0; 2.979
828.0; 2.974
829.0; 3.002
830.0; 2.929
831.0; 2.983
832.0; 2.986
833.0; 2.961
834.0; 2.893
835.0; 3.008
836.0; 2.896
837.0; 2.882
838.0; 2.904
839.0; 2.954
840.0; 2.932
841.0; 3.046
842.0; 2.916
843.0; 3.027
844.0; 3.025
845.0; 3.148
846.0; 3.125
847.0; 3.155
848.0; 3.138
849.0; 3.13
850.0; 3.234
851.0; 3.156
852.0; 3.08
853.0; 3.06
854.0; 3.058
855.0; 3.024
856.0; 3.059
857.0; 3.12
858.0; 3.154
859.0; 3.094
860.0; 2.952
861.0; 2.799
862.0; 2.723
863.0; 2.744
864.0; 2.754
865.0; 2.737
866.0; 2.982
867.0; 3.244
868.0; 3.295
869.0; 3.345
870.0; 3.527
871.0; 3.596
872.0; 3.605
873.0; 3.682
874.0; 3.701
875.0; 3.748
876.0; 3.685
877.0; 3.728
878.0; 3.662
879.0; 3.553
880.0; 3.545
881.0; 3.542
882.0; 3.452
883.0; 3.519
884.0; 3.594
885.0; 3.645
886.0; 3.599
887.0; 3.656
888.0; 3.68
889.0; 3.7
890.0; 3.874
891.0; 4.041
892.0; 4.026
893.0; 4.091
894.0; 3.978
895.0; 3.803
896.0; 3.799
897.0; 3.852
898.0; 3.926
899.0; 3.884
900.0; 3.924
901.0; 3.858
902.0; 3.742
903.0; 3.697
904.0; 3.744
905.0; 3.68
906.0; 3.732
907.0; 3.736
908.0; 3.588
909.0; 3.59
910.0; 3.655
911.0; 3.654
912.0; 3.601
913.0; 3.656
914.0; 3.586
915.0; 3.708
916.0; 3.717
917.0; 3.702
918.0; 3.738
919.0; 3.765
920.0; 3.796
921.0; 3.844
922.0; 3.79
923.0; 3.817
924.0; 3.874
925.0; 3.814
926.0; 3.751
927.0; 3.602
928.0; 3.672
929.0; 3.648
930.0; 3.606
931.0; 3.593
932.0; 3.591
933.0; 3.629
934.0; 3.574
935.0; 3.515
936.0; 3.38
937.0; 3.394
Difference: 0.61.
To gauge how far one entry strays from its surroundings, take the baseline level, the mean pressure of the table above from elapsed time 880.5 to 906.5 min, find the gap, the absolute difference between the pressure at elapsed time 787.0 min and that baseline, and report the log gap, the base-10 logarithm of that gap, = 0.1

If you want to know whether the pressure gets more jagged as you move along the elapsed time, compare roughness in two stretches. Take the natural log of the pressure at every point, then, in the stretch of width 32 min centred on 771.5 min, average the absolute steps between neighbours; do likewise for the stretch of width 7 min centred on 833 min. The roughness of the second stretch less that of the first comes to 0.0022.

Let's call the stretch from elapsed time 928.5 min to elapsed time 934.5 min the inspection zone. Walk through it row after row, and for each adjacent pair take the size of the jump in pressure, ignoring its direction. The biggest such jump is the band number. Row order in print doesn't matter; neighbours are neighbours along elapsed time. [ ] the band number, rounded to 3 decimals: 0.055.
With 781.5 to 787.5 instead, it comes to 0.087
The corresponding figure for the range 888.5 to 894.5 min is 0.174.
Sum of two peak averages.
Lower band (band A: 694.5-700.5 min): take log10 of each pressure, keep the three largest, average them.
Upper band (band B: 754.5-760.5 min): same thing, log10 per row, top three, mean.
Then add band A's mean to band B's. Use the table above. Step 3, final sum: 0.76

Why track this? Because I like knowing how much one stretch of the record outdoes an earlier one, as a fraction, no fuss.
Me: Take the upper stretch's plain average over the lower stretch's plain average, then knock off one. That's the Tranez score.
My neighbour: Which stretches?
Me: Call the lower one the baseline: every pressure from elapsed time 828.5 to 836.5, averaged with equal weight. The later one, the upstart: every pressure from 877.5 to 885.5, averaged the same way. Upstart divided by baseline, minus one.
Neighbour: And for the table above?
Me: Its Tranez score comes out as 0.2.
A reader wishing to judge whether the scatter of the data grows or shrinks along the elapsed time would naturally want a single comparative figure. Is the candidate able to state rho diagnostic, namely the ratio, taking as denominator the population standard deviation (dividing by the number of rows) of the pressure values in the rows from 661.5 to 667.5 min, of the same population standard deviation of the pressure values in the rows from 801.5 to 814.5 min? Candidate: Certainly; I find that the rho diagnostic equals 1.8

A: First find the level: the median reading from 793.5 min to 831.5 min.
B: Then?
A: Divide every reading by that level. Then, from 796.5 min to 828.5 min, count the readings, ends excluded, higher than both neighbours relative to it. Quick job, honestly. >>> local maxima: 11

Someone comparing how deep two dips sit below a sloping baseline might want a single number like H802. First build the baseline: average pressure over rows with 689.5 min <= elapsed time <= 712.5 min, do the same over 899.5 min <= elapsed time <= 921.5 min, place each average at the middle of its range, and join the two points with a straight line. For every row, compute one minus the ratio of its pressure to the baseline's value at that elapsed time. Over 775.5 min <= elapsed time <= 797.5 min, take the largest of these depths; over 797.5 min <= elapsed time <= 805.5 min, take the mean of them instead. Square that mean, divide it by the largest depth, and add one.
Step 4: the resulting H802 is 1.08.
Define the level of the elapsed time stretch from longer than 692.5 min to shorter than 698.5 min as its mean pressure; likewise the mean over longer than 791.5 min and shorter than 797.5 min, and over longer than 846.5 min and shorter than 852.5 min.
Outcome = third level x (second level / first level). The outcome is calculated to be 3.2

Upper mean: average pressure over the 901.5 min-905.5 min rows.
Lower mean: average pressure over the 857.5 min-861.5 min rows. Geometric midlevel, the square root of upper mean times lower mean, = 3.34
